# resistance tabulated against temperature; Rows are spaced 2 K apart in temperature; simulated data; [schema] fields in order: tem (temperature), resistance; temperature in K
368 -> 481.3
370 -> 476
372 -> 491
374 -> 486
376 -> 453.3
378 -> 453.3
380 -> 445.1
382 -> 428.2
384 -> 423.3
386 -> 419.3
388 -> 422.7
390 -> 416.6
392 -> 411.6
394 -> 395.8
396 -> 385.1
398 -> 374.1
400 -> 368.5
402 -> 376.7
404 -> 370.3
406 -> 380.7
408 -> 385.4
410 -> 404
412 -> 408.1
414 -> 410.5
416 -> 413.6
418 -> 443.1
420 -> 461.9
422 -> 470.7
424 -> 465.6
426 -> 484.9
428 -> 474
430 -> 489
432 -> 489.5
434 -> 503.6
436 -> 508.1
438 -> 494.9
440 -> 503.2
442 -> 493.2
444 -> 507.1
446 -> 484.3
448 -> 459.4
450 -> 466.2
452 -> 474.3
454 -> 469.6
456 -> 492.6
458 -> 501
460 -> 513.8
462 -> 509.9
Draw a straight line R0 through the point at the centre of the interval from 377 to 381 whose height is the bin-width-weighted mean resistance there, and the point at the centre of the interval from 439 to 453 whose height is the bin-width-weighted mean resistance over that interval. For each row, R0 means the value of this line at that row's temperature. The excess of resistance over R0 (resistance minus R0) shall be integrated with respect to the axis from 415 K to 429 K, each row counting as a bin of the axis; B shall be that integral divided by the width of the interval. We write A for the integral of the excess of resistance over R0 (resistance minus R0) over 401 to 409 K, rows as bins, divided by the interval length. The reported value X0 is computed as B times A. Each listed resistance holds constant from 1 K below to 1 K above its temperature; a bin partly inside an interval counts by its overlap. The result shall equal 1046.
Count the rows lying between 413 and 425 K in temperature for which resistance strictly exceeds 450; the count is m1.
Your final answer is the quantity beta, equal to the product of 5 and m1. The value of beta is 15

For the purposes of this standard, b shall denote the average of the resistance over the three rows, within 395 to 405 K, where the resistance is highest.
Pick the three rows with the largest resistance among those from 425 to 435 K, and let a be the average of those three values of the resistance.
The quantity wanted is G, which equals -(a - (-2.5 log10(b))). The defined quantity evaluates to -500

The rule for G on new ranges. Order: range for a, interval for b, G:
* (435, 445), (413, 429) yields -513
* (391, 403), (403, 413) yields -404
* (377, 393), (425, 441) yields -449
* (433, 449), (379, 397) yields -513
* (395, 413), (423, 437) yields -406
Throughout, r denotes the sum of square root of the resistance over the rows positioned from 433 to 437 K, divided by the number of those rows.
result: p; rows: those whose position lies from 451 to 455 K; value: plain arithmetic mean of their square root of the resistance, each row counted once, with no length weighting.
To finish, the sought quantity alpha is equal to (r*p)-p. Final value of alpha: 467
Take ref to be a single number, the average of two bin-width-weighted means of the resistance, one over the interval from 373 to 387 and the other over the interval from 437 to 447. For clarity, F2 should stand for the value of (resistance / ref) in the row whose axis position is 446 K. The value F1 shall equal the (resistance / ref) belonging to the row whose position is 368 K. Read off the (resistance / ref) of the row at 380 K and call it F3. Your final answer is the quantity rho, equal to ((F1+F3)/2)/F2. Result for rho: 0.96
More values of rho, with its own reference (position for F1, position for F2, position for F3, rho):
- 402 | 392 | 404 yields 0.91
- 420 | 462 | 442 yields 0.94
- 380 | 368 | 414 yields 0.89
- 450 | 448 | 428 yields 1.02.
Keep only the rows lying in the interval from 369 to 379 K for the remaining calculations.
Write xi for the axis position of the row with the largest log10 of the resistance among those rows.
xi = 372 K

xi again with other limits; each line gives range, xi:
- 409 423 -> 422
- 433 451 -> 436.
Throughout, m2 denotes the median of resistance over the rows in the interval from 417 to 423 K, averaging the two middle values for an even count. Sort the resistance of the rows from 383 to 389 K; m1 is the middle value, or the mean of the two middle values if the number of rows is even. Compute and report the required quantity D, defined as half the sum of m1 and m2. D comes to 442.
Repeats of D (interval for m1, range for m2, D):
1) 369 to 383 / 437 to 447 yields 474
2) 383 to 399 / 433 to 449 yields 457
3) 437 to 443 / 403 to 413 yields 440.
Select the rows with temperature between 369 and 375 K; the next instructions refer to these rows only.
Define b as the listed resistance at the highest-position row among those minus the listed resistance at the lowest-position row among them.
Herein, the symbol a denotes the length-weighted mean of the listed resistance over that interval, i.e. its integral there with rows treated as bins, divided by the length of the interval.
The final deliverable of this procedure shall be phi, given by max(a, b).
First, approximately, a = 484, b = 10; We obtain 484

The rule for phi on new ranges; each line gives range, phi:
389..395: 408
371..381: 466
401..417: 394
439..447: 497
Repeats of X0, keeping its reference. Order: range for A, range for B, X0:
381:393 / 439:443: -557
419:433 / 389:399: -177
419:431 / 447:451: -29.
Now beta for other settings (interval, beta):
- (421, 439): 45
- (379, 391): 0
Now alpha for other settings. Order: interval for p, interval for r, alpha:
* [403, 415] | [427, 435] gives 419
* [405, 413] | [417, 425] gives 406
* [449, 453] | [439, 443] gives 462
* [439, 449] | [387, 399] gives 421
